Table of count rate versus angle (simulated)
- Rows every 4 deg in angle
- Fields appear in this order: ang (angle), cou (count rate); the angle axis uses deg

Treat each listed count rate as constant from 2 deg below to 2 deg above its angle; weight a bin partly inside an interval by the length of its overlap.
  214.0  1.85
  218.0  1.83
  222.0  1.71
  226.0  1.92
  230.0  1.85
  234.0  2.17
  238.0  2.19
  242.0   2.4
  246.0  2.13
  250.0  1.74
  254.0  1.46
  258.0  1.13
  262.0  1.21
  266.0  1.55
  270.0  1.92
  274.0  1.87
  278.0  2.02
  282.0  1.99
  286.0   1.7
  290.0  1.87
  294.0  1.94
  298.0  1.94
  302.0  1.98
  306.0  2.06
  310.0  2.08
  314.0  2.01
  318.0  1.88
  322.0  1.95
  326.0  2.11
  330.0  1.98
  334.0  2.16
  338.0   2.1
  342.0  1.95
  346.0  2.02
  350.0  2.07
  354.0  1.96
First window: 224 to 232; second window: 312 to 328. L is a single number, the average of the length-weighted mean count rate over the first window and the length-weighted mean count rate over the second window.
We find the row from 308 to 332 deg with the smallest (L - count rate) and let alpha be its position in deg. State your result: 326.0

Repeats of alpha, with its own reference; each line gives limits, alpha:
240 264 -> 242.0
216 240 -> 238.0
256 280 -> 278.0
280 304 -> 282.0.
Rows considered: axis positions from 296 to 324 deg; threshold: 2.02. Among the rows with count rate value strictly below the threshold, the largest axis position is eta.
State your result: 322.0 deg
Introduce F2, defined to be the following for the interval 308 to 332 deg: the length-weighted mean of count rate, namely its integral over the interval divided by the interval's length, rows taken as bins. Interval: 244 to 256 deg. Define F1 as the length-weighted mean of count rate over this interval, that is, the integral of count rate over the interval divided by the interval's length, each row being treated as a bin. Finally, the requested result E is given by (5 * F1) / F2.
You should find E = 4.4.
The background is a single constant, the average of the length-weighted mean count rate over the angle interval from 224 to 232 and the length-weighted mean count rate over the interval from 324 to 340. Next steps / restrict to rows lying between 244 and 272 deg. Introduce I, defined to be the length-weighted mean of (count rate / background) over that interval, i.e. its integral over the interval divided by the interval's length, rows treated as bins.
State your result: 0.80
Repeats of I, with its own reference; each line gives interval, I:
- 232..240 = 1.10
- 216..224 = 0.89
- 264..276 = 0.90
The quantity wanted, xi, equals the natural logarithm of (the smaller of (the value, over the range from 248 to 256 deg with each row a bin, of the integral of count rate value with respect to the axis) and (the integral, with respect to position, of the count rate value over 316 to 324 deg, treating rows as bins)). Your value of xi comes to 2.55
